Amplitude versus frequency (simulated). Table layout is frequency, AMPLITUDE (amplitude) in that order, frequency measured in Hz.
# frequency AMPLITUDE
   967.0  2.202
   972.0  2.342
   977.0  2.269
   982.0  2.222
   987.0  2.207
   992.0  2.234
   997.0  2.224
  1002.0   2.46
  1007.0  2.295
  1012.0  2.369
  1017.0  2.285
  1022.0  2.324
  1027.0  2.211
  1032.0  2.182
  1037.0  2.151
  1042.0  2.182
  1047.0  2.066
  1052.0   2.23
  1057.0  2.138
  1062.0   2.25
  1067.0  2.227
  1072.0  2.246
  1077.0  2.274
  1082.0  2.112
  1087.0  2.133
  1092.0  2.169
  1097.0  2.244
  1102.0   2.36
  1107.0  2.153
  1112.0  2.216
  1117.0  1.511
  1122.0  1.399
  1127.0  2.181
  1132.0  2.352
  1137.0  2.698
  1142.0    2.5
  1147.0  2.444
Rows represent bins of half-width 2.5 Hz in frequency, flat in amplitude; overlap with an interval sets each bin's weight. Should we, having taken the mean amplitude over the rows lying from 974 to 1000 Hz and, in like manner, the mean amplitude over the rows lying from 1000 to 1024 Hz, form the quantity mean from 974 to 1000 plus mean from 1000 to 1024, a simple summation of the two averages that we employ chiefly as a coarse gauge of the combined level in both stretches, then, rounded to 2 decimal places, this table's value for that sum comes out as 4.58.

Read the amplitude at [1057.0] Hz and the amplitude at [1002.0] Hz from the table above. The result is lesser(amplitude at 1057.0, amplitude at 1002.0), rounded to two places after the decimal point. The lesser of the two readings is 2.14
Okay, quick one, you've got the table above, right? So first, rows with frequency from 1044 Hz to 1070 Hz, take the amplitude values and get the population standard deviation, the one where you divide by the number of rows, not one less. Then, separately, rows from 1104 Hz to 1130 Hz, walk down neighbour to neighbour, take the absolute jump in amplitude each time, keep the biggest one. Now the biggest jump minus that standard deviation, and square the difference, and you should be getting 0.51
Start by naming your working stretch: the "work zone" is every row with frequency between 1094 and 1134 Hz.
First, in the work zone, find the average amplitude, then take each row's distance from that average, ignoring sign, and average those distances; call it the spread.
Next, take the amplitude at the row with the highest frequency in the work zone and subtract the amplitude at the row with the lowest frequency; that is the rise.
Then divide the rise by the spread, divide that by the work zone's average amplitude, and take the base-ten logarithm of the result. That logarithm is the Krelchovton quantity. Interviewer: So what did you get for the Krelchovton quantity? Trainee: -0.75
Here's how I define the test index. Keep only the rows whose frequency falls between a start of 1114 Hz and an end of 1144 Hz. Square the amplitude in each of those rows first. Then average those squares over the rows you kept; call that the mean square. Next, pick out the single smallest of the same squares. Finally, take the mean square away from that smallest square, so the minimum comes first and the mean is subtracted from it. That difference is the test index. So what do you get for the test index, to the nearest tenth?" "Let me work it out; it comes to -2.7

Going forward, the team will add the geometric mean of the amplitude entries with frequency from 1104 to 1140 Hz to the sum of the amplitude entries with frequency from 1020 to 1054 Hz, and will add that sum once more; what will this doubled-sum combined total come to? 32.7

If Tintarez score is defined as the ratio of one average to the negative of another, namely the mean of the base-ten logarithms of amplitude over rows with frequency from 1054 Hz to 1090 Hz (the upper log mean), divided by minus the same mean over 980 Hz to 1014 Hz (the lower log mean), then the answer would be -0.95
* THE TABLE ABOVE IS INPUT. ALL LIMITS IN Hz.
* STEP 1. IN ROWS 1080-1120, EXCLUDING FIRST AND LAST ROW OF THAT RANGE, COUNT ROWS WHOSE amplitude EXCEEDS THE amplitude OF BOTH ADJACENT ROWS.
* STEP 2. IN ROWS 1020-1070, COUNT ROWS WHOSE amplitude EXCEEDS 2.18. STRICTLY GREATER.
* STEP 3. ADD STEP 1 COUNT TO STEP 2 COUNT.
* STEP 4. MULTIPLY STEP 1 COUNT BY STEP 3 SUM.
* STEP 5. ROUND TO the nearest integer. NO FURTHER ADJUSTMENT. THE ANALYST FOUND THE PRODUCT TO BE 18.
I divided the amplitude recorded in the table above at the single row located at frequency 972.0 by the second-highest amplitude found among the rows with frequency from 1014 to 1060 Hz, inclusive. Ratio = 1.02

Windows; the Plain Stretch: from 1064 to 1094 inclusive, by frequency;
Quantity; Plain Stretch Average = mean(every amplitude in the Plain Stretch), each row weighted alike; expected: 2.19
